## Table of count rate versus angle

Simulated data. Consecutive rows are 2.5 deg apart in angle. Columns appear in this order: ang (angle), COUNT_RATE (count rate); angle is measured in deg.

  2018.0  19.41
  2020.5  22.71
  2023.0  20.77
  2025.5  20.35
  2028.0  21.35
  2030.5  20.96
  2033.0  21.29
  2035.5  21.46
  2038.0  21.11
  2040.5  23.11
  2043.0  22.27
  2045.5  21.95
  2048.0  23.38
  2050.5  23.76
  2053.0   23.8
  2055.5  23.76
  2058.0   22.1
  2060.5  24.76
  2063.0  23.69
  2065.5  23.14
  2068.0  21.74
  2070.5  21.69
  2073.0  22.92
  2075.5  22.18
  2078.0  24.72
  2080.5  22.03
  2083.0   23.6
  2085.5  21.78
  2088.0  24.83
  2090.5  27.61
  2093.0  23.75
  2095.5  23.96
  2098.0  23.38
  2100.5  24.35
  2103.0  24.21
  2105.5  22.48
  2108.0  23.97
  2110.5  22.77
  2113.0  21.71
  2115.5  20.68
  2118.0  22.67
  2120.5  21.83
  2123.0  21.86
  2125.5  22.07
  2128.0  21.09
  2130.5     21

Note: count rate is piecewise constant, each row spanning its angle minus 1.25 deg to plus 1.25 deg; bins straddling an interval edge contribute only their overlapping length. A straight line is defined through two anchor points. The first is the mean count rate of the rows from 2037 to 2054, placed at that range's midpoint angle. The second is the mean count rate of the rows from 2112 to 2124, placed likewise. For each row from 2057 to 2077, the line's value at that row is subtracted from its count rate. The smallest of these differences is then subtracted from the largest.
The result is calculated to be 2.9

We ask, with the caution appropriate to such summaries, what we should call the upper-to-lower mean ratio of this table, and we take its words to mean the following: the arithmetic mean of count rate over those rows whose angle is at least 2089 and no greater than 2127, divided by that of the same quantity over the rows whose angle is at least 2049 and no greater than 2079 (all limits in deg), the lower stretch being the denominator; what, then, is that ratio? 1.00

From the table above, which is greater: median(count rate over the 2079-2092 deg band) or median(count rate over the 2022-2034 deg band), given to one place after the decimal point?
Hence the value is 23.6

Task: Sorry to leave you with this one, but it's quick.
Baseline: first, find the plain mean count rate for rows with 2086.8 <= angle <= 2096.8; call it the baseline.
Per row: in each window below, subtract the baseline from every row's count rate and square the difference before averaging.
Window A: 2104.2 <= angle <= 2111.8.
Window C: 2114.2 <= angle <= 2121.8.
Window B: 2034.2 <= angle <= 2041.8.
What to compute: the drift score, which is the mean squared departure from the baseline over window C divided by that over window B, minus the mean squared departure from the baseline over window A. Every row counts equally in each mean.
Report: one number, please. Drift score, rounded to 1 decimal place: -3.2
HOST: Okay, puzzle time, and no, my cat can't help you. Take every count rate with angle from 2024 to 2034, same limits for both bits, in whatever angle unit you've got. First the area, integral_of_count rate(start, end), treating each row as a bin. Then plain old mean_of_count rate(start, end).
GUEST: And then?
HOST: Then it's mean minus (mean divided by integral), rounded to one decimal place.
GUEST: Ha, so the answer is 20.9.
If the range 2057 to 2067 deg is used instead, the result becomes 23.3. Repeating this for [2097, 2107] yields 23.5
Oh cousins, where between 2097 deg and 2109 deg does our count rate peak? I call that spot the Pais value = 2100.5 deg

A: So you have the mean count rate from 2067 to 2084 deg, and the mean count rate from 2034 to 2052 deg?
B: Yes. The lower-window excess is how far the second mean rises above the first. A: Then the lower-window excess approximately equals -0.3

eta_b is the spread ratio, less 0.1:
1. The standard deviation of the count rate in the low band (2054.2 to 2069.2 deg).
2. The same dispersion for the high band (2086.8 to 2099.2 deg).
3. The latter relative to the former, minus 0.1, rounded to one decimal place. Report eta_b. 1.4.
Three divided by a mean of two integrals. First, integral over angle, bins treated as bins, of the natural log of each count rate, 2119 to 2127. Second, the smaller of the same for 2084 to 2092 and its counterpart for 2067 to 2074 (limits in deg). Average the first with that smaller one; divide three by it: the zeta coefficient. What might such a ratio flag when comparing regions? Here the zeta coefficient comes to 0.129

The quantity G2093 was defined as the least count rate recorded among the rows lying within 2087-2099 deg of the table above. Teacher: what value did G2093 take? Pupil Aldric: 23.38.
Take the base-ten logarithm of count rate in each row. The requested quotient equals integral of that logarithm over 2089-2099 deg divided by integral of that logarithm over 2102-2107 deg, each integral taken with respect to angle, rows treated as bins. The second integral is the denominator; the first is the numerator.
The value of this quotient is 2.0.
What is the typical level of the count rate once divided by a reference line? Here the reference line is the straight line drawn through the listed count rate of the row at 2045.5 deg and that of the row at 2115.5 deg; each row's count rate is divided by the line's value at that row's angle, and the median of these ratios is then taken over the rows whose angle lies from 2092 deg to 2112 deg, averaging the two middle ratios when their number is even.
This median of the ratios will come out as 1.13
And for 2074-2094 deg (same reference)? 1.12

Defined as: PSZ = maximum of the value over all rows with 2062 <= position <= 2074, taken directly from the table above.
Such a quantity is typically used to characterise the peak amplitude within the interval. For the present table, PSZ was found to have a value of 23.69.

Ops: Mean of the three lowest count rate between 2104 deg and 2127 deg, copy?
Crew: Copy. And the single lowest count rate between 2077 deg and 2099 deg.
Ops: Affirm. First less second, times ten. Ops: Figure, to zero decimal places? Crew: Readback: -4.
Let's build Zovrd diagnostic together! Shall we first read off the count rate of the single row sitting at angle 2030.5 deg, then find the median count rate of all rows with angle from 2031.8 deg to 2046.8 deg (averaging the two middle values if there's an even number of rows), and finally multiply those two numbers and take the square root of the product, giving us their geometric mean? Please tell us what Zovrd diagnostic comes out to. 21.3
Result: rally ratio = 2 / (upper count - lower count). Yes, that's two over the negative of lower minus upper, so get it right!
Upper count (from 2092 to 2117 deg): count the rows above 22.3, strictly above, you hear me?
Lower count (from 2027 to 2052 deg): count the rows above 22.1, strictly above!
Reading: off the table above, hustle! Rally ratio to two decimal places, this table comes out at 0.50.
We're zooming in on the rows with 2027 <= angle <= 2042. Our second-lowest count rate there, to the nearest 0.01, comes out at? 21.11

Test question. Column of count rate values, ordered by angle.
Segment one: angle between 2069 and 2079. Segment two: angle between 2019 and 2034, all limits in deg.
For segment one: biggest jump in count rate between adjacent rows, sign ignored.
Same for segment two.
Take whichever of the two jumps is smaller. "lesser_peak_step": 1.9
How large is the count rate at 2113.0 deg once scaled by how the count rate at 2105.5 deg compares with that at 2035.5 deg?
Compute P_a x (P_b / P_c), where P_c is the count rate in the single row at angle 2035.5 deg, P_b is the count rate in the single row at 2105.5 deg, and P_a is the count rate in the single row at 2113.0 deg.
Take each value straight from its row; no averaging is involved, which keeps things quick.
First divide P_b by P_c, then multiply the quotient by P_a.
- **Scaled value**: 23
